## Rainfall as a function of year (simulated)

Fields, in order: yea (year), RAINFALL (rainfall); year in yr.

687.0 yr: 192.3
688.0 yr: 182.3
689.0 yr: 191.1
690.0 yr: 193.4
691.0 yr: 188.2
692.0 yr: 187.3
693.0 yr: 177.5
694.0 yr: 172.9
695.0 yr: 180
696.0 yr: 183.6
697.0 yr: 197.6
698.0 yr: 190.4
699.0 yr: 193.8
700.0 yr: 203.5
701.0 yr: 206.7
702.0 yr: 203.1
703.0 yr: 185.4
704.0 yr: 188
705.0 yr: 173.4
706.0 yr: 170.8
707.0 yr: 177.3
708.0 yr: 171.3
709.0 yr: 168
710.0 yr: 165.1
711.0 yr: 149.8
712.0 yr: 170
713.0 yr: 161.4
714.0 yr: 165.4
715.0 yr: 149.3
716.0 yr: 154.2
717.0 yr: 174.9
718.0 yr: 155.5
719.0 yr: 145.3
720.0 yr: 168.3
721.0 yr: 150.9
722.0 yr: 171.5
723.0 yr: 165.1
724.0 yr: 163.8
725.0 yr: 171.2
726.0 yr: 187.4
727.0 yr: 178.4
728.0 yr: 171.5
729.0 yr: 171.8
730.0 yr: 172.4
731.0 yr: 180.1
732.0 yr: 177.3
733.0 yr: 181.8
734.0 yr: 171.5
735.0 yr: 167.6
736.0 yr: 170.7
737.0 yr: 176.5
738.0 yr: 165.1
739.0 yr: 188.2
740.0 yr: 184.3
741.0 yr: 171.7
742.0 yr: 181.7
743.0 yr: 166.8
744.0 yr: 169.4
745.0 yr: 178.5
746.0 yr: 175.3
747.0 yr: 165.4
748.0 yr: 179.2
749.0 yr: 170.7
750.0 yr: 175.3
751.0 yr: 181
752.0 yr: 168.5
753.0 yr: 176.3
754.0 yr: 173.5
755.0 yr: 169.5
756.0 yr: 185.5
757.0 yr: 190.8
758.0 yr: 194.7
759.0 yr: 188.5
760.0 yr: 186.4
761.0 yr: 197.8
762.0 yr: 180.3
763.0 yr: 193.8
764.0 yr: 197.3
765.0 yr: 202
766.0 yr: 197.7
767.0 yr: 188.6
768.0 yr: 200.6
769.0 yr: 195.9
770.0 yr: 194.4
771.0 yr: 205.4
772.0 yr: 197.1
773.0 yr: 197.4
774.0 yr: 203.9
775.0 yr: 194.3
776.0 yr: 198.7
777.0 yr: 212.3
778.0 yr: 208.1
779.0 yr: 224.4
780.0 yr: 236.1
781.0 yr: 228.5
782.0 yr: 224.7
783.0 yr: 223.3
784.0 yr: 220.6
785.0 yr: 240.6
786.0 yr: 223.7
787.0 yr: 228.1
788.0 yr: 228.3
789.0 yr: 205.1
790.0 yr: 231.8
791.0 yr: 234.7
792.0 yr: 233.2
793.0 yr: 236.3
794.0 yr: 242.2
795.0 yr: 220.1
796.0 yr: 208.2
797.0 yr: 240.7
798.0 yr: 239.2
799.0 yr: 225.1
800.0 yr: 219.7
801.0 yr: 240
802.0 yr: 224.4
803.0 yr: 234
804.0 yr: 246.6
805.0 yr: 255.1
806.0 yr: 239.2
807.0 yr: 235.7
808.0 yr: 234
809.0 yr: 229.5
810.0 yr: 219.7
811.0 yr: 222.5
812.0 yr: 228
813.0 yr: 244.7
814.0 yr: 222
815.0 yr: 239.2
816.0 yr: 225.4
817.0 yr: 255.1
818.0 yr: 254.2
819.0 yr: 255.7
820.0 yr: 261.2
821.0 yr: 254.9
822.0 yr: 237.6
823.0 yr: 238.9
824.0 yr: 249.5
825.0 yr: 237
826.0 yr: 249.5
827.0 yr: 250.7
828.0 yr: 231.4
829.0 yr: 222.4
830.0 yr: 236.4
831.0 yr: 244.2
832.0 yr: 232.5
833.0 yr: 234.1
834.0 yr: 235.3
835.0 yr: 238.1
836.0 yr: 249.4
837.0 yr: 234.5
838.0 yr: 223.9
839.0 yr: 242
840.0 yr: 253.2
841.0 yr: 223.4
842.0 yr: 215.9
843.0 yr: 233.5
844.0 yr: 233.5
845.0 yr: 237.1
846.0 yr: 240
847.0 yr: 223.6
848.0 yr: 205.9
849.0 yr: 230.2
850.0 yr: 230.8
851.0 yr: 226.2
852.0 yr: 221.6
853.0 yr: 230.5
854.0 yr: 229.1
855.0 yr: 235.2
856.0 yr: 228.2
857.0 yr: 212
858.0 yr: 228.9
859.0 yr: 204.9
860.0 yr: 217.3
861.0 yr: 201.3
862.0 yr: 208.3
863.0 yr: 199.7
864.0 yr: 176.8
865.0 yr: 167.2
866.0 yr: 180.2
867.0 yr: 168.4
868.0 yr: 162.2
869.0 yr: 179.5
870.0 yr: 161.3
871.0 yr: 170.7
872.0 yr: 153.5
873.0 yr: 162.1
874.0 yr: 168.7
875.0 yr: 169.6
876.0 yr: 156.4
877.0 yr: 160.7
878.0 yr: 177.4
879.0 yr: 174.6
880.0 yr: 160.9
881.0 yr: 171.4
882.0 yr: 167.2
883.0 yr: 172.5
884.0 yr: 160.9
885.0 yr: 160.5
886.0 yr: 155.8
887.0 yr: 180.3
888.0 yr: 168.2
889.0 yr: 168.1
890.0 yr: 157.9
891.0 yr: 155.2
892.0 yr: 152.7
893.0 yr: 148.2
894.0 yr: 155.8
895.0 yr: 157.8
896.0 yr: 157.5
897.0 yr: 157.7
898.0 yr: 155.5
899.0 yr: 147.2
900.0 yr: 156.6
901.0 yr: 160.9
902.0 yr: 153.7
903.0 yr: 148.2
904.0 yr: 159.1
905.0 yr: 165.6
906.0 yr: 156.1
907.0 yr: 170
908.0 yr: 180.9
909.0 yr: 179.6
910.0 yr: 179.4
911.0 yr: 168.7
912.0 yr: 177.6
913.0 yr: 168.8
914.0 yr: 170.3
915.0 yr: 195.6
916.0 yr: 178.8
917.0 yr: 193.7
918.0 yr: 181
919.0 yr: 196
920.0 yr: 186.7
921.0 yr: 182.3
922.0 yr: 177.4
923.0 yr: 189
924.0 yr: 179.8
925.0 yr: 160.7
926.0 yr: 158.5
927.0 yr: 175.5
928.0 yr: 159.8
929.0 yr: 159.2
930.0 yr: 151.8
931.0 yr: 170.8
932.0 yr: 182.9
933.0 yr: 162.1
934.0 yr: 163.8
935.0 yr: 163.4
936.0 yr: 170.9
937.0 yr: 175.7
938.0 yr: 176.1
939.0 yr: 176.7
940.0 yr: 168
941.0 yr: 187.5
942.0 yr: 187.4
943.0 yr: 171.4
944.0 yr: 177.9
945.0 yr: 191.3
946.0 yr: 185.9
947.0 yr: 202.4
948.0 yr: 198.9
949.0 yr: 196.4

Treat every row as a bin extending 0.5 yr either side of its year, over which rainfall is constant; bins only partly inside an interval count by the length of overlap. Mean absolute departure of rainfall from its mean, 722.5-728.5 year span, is 6.7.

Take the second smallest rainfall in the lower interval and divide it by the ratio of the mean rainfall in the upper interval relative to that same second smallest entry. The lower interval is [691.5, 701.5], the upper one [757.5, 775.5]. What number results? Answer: 161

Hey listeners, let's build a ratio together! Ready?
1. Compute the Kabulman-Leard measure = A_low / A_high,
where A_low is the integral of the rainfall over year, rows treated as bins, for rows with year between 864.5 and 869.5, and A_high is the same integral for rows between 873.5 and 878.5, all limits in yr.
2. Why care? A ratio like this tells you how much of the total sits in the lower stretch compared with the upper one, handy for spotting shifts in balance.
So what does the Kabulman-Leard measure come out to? 1.03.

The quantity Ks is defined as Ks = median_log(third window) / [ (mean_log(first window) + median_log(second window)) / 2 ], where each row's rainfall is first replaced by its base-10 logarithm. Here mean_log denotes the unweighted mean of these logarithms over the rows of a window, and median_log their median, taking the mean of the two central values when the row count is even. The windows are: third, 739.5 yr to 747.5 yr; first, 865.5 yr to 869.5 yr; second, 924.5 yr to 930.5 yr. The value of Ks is 1.01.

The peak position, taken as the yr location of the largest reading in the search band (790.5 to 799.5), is 794.0 yr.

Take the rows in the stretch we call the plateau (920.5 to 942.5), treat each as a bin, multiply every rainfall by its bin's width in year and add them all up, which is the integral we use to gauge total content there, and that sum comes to 3779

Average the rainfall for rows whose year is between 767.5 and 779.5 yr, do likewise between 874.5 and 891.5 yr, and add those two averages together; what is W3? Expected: 368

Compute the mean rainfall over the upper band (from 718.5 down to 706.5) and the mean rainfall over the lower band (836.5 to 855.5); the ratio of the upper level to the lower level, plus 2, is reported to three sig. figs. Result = 2.71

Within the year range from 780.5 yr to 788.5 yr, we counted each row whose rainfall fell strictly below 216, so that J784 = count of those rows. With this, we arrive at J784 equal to 0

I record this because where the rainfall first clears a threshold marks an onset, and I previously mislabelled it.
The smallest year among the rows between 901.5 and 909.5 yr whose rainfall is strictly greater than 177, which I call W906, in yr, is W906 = 908.0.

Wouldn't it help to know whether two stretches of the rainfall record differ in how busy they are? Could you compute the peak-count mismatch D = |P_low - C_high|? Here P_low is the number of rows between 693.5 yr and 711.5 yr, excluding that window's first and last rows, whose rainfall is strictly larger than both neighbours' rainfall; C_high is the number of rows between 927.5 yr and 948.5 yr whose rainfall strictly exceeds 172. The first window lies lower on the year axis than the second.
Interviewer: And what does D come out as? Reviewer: 7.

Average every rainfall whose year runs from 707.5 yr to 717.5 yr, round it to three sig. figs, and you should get 163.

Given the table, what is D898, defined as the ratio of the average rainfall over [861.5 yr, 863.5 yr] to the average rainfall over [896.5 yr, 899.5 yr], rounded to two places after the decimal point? 1.33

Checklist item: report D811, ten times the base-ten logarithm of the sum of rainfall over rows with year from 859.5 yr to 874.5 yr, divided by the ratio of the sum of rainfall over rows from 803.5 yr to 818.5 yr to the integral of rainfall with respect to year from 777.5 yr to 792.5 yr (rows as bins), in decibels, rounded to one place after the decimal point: 34.1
